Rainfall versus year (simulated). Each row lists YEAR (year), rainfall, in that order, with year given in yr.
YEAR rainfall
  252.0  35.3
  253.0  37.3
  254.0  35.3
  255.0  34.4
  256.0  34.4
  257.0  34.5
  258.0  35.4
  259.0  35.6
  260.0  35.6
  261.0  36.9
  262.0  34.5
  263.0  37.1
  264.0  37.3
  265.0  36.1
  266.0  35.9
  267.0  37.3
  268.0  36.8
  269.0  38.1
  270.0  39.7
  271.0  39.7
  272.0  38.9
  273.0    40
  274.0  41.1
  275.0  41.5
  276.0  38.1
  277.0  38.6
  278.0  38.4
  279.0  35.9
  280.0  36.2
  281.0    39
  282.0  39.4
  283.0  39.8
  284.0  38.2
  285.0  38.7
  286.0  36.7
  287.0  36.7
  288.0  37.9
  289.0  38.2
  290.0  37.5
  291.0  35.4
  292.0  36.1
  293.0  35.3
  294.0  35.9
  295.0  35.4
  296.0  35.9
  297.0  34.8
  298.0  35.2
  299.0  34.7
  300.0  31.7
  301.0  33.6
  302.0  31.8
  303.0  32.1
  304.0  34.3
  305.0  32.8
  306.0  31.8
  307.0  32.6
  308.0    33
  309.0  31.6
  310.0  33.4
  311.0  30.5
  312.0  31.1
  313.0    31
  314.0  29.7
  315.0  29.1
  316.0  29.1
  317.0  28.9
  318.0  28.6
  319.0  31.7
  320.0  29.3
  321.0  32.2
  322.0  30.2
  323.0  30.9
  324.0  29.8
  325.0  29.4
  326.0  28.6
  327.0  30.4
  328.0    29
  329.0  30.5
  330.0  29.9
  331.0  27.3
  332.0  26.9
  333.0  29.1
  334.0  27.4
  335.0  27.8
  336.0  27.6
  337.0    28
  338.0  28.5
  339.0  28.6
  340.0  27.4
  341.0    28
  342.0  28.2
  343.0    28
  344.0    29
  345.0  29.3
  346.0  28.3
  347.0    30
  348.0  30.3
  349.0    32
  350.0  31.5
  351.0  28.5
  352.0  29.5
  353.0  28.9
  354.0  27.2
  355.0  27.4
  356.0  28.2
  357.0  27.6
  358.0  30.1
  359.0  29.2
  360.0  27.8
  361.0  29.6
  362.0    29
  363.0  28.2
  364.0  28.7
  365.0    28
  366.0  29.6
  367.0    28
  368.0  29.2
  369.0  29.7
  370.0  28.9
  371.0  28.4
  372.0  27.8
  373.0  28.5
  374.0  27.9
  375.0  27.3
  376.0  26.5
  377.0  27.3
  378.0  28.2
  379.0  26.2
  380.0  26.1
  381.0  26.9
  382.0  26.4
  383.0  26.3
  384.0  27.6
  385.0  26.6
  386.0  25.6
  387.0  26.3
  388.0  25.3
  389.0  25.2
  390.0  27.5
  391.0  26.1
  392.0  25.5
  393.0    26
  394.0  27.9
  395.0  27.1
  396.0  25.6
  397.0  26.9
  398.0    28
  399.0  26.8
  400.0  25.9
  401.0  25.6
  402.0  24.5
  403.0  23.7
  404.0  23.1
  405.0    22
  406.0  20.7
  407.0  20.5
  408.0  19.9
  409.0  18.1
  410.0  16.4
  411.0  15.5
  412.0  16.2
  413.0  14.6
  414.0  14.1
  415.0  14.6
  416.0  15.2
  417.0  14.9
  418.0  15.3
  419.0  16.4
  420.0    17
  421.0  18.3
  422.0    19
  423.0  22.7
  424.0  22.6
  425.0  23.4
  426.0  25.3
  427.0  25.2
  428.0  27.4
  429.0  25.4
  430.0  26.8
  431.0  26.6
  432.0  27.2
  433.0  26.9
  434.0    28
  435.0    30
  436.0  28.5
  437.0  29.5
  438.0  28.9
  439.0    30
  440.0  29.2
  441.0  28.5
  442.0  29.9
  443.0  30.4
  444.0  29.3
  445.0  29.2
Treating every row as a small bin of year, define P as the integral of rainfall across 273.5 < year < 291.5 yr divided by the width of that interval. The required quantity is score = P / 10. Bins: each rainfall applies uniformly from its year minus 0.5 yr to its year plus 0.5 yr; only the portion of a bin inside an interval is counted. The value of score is 3.8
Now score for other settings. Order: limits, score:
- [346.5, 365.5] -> 2.9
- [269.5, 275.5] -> 4.0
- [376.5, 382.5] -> 2.7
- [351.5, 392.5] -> 2.8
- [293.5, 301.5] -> 3.5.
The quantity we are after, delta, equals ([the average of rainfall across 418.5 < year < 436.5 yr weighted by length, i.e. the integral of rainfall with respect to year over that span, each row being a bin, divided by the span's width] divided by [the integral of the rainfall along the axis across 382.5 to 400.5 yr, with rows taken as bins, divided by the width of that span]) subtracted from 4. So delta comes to 3.08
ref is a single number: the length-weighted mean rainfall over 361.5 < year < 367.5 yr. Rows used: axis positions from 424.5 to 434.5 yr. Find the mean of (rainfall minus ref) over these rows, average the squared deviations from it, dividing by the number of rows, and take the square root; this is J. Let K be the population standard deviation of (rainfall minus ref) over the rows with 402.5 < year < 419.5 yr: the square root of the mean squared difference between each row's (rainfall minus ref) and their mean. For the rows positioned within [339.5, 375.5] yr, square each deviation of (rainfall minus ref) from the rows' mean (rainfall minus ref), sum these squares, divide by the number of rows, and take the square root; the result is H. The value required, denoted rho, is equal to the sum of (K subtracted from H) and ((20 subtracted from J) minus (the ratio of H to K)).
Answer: -21.1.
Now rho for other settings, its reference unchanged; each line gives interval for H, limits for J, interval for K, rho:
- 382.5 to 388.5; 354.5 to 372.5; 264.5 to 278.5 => -20.6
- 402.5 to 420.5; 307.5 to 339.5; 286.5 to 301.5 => -18.8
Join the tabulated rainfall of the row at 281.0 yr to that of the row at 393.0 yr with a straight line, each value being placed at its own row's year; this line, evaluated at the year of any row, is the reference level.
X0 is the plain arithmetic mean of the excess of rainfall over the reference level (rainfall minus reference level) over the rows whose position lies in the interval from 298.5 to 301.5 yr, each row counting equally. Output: -3.5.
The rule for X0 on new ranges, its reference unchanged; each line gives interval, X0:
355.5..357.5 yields -2.3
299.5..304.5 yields -3.9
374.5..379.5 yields -0.8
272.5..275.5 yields 1.1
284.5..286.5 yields -0.8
